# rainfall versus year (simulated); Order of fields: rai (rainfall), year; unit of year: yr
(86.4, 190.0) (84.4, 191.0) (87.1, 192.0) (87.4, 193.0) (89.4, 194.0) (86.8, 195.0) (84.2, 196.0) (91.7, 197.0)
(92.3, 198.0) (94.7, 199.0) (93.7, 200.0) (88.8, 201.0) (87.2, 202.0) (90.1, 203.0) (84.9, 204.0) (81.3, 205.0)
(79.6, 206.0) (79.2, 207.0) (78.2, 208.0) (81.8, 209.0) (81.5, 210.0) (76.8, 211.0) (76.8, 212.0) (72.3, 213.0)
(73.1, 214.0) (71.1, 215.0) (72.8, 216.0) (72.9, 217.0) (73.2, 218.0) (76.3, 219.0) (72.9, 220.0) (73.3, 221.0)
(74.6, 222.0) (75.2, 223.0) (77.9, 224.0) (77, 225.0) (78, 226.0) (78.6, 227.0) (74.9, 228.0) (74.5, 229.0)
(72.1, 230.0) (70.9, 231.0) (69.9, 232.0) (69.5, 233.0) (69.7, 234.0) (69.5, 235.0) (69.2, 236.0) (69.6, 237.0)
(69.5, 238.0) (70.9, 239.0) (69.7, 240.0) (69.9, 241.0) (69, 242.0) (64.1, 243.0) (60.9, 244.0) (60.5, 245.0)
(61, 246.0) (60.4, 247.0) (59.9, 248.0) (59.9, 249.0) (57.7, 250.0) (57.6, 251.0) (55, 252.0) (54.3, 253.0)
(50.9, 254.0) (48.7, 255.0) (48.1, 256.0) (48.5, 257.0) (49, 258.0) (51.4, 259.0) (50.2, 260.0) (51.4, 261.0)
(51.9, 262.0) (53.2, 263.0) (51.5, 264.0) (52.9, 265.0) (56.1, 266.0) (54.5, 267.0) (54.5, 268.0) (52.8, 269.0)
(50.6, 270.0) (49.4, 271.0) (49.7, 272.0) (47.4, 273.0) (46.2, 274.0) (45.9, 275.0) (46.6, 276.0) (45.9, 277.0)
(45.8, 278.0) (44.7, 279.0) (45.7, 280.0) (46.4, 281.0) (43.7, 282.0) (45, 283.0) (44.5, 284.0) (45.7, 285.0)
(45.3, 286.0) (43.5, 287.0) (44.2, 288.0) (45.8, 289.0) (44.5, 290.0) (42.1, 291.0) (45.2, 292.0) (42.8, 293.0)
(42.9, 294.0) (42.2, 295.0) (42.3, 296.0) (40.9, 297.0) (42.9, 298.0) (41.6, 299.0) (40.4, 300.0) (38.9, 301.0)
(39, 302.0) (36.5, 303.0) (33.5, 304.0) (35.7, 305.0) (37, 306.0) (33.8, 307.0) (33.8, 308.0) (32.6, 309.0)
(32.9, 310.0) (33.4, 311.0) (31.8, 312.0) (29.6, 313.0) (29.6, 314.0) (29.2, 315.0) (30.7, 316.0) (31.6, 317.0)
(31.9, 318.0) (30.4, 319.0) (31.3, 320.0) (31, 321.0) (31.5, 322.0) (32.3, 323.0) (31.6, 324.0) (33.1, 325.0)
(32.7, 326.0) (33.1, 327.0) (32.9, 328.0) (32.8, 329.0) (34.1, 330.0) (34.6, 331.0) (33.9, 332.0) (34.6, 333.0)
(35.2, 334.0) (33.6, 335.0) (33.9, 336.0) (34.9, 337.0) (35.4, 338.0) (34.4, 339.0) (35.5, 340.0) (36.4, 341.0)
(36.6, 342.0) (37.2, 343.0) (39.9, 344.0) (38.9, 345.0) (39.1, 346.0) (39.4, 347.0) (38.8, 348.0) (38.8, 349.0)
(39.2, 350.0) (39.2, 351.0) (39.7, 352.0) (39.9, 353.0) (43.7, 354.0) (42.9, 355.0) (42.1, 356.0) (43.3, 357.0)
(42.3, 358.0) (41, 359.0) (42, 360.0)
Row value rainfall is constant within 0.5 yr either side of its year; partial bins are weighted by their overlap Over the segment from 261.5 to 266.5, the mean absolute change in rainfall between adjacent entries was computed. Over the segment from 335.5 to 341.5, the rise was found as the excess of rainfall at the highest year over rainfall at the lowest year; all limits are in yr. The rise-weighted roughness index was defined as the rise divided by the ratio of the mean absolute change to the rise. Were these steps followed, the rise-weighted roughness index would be 3.3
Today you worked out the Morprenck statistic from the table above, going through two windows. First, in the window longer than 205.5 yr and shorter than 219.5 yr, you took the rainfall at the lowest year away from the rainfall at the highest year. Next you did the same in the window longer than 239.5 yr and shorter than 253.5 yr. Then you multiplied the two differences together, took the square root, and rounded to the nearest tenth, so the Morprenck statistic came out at 7.1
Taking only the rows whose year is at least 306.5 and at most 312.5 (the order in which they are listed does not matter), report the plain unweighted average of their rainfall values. 33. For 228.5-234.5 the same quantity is 71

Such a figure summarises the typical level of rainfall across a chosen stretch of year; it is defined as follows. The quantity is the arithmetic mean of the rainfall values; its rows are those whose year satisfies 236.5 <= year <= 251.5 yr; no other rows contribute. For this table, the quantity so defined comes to 64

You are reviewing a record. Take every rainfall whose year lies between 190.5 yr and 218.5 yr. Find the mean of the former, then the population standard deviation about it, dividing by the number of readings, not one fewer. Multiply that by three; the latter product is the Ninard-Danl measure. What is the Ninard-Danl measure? 21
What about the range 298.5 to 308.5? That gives 8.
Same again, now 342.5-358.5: 6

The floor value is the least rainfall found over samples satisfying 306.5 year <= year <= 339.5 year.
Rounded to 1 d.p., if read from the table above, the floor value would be 29.2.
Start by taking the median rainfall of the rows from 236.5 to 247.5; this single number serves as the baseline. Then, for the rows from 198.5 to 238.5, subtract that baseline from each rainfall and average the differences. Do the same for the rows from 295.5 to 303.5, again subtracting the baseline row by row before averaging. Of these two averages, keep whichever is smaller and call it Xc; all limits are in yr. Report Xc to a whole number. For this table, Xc -29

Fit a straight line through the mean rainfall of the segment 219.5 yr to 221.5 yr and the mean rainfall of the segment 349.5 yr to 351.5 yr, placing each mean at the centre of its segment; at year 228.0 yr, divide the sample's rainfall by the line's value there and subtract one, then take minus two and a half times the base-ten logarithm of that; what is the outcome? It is 3.2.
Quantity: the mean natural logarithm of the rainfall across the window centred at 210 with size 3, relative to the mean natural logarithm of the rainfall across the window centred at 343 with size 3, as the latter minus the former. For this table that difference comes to -0.75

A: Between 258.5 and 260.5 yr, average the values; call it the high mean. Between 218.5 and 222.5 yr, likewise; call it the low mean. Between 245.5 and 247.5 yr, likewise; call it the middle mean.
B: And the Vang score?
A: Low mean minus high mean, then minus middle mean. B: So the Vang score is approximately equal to -37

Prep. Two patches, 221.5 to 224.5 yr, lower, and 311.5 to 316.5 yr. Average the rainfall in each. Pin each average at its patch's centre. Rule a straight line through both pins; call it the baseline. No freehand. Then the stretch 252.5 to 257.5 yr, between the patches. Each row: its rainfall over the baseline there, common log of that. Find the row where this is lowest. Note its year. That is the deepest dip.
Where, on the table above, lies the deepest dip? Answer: 256.0 yr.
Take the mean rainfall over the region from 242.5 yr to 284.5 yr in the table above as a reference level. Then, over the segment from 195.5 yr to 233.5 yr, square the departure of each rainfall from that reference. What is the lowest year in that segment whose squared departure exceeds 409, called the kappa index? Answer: 196.0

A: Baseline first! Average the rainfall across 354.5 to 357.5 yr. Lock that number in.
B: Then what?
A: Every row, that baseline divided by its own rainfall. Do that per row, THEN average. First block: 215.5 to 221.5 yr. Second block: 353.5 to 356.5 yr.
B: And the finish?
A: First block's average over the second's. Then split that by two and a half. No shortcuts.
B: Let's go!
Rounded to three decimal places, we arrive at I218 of 0.233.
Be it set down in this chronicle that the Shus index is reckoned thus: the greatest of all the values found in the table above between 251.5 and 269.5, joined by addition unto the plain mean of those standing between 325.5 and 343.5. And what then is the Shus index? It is 91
